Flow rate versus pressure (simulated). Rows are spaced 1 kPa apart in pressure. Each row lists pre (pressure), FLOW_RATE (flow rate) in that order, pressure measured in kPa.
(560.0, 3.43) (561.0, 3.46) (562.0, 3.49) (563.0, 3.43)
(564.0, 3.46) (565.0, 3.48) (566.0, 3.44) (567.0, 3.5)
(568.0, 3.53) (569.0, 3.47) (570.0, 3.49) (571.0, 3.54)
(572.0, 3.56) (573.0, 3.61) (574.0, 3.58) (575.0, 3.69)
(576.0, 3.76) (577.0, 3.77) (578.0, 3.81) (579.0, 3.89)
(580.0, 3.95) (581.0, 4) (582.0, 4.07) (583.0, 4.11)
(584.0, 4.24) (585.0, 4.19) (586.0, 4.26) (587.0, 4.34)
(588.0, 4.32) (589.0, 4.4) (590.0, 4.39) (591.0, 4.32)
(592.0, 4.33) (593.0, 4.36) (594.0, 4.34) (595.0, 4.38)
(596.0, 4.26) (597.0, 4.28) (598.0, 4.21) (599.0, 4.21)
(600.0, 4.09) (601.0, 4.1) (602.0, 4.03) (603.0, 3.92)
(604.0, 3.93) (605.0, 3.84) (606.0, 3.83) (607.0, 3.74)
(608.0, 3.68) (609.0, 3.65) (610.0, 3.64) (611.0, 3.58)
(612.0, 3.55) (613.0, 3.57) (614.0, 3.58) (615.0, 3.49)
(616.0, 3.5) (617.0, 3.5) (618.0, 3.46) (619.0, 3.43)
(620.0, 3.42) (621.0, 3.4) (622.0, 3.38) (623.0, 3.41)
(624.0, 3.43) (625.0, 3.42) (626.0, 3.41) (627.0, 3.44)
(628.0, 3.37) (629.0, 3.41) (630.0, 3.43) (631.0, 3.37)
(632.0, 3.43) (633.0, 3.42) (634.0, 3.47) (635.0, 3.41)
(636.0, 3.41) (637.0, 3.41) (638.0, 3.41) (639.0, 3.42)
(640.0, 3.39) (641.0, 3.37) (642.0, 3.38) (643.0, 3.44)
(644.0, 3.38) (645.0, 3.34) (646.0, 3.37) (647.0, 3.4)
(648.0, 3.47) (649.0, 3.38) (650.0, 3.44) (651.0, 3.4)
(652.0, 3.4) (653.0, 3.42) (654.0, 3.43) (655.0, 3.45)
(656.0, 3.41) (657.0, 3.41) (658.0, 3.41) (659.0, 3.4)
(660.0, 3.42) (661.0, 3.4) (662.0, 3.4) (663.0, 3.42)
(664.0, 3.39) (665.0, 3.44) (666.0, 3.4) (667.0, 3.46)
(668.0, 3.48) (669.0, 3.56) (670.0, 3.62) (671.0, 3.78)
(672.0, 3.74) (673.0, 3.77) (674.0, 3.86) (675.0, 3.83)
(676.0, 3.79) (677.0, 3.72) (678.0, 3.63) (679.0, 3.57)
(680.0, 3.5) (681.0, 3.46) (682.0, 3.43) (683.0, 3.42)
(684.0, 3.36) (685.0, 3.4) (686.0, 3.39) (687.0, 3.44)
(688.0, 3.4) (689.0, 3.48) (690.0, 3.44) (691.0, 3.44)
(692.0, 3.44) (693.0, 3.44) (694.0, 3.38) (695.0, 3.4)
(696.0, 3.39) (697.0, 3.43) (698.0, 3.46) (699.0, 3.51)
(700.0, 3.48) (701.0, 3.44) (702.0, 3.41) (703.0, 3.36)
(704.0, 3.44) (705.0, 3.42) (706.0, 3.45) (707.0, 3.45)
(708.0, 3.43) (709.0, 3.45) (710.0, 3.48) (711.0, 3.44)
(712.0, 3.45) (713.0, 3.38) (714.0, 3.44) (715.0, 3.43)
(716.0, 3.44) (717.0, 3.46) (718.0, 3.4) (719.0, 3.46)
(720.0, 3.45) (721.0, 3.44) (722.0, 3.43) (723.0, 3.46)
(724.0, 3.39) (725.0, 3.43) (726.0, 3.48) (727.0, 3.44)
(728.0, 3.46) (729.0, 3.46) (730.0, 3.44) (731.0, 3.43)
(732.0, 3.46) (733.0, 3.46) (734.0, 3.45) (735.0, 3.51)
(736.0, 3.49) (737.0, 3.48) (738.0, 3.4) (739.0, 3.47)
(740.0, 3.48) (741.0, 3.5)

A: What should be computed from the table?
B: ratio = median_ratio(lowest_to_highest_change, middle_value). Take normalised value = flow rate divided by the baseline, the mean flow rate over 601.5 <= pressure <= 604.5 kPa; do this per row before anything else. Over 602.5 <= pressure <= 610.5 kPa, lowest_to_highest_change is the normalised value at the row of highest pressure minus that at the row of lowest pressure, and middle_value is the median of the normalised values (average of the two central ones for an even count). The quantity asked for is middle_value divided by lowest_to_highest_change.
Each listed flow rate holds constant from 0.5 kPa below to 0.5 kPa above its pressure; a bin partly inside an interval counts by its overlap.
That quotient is -14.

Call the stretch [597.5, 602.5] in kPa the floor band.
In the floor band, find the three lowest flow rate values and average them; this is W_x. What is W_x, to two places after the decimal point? 4.07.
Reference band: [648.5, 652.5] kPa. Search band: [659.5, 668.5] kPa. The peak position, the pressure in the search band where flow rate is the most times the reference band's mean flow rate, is 668.0 kPa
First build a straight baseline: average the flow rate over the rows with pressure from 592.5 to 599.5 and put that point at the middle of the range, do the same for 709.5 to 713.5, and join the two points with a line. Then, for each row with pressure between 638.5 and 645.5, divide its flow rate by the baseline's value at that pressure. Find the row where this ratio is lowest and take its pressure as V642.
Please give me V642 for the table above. 645.0 kPa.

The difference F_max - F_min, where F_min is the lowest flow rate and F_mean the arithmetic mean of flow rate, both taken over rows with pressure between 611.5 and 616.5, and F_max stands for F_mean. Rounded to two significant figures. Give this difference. 0.048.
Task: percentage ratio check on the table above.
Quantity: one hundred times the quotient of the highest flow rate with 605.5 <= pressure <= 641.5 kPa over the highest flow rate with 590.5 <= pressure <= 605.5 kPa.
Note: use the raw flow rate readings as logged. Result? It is 87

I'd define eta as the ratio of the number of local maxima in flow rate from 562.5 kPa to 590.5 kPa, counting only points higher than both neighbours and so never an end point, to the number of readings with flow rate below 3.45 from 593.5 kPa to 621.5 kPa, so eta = 2.00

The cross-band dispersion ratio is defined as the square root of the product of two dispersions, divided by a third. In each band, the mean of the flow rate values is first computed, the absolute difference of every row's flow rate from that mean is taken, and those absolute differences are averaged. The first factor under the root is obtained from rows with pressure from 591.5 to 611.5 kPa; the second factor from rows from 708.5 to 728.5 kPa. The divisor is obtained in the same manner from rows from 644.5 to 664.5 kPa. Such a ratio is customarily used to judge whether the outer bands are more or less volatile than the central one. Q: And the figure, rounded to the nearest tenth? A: 3.3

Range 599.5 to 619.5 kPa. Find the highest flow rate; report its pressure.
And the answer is 601.0 kPa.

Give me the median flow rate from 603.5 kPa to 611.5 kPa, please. 3.71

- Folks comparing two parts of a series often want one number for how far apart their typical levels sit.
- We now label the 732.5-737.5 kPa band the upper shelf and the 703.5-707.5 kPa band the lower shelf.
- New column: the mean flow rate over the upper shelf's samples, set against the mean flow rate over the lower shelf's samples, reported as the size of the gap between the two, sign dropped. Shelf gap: 0.038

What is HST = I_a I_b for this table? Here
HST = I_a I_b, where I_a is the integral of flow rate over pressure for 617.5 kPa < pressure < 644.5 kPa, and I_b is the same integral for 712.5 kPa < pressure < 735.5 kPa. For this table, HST 7296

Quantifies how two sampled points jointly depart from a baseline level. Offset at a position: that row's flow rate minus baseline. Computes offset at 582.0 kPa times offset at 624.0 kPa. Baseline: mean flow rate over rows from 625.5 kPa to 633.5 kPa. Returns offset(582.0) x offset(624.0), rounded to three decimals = 0.013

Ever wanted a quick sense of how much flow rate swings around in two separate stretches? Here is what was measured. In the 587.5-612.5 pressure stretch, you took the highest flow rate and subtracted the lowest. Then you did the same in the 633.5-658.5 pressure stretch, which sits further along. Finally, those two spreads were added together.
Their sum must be 0.98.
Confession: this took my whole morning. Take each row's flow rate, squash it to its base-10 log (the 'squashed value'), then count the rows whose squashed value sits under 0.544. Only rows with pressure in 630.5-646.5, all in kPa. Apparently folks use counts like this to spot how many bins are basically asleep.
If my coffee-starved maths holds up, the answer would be 16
